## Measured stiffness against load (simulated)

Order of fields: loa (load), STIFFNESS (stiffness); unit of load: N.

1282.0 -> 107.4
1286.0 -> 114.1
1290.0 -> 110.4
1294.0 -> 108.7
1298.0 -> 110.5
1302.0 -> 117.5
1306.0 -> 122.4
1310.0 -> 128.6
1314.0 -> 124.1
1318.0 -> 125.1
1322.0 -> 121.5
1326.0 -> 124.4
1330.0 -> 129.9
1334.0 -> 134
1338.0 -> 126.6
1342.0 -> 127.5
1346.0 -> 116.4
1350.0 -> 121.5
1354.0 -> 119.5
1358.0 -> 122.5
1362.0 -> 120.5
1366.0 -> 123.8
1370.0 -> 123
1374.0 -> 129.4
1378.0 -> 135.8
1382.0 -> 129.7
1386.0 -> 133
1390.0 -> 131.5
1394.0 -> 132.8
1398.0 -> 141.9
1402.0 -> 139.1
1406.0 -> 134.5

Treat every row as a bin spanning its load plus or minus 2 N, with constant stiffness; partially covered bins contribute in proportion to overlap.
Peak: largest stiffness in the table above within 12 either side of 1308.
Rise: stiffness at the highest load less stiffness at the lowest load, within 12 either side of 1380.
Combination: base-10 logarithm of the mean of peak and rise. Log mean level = 1.836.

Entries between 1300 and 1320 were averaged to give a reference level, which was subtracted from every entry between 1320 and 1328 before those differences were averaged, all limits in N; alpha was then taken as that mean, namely -1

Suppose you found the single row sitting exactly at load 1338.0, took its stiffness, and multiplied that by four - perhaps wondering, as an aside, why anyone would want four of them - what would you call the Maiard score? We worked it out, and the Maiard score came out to 506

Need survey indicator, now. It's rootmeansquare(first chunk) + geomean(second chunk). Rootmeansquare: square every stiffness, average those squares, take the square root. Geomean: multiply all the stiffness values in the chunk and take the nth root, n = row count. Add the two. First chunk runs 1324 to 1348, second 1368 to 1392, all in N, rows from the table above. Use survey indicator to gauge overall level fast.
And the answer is 257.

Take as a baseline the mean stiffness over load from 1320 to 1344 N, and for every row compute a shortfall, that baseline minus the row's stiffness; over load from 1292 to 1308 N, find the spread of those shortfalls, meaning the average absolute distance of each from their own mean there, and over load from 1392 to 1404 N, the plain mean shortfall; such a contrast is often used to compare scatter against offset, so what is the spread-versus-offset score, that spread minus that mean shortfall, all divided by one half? 32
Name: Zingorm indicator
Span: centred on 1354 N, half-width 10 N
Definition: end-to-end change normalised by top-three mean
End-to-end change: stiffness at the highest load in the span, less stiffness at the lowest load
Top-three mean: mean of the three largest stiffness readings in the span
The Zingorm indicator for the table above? 0.034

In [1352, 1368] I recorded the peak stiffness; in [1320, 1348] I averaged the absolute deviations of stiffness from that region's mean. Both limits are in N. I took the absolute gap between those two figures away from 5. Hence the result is -115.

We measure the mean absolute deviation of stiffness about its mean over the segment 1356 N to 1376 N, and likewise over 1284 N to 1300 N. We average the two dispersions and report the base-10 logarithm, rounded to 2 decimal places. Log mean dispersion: 0.28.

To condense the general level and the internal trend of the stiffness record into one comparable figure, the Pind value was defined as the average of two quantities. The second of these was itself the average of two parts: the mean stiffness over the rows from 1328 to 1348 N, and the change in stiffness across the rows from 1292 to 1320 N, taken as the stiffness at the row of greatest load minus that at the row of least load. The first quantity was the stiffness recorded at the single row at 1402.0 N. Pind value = 105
